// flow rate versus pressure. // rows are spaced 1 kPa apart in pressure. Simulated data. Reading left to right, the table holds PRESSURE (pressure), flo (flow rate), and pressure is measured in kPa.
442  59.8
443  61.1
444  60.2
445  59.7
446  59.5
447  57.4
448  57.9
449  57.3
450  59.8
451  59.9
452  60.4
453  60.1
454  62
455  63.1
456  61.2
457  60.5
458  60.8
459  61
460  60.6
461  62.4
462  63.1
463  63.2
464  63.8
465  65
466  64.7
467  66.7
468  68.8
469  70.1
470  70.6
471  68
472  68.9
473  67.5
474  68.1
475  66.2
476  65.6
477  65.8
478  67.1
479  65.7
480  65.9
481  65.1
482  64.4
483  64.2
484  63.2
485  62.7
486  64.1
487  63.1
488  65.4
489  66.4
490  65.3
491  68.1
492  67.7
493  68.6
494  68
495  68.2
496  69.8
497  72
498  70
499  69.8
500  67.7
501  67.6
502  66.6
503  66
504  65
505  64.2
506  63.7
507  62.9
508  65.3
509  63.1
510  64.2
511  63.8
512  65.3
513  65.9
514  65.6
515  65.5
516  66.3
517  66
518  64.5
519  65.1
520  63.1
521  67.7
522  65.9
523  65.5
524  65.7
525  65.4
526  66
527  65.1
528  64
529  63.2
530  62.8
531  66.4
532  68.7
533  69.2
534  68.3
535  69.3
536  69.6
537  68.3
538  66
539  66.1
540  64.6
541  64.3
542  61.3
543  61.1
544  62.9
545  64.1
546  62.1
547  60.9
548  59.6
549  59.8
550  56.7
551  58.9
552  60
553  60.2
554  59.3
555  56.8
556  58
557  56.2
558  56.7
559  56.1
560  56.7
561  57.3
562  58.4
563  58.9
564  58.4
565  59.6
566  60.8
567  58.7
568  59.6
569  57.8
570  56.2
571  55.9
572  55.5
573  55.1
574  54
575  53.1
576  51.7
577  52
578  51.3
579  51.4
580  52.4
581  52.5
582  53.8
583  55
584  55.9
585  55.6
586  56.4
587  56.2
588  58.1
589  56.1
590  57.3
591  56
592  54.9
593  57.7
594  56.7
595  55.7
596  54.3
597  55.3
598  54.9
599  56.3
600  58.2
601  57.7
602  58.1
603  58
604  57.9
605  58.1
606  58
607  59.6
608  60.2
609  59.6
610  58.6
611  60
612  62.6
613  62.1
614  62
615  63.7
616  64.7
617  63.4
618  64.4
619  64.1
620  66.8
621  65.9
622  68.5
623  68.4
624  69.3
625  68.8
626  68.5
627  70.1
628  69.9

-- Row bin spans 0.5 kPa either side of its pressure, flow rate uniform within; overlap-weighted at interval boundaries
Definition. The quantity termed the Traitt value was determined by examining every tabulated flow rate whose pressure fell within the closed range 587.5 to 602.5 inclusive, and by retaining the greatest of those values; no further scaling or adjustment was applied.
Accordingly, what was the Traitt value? 58.2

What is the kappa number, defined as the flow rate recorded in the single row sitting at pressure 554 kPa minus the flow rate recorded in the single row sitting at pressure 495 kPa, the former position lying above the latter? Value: -9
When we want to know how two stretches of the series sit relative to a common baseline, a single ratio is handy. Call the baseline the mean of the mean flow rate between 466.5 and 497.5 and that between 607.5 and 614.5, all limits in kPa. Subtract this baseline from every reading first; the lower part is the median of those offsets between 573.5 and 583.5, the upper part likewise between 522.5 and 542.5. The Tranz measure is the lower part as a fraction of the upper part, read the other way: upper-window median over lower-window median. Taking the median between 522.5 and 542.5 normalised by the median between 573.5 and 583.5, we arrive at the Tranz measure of -0.18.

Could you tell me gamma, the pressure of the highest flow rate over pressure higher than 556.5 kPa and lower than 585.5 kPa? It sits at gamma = 566 kPa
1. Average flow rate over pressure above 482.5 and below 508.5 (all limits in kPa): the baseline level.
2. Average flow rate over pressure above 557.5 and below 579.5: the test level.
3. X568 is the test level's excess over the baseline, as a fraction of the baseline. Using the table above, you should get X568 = -0.15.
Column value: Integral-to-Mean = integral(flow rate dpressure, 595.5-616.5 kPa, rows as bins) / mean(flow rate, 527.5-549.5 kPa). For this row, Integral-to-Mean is 19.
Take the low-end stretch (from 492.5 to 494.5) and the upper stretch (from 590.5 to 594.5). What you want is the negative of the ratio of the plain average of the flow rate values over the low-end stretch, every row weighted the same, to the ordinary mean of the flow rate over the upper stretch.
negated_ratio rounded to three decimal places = -1.213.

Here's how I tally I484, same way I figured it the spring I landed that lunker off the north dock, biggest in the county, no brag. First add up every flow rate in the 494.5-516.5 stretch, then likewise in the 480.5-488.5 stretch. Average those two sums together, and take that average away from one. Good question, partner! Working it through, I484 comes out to -984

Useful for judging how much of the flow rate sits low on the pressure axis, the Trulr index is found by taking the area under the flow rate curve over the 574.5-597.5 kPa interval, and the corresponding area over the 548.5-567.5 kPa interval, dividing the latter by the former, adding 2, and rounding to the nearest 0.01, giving 2.88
